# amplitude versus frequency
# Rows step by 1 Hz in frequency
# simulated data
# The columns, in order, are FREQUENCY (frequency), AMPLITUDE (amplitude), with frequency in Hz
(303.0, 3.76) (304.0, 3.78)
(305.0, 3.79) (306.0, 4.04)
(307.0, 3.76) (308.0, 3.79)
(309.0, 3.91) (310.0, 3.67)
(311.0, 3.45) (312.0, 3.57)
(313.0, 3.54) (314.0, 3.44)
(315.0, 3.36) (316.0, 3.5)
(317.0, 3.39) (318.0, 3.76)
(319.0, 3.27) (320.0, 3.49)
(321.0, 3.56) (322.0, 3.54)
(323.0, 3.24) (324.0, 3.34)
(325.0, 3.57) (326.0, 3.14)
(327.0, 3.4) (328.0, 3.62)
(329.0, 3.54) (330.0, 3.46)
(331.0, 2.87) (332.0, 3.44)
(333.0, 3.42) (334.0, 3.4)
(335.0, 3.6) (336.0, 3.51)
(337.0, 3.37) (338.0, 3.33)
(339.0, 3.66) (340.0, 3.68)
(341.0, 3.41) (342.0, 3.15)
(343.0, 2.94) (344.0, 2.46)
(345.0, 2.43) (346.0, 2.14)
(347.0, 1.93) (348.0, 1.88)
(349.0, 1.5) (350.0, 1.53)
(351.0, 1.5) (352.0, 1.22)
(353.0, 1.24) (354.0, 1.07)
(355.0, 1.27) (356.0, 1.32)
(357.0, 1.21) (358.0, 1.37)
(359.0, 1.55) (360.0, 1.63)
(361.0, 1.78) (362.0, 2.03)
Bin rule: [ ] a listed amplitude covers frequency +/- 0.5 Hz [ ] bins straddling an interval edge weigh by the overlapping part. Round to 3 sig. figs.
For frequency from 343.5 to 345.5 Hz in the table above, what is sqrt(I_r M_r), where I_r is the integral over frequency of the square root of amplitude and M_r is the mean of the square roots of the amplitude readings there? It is 2.21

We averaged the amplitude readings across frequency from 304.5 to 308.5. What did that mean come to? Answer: 3.8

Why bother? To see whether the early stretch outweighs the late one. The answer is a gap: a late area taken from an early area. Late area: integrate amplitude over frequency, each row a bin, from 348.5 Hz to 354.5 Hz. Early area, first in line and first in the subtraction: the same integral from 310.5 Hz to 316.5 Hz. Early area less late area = 13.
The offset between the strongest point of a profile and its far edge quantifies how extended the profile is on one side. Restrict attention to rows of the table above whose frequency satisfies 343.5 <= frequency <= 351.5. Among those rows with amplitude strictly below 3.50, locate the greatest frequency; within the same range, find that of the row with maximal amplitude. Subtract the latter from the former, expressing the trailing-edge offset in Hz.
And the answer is 7 Hz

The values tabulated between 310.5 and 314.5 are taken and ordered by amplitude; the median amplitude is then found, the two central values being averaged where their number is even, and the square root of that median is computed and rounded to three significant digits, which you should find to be 1.87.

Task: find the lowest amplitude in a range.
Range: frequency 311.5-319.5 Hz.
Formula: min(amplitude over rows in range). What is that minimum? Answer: 3.27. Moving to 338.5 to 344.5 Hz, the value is 2.46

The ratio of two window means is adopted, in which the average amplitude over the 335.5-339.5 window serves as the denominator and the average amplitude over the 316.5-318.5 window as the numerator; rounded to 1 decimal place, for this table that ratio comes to 1.0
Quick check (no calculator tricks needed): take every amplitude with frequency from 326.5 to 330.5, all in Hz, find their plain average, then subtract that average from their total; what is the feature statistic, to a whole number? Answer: 11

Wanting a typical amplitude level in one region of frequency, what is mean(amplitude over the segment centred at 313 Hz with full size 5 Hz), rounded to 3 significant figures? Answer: 3.47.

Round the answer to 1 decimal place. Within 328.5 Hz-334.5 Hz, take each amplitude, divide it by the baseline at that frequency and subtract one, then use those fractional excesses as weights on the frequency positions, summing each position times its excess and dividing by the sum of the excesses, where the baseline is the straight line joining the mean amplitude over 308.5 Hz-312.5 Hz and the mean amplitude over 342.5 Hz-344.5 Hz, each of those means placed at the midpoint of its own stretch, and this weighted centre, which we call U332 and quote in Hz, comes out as 331.7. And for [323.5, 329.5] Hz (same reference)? 327.3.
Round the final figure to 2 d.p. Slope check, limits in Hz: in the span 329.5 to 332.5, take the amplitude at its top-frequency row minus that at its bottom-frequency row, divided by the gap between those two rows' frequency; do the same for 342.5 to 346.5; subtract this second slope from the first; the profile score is 0.26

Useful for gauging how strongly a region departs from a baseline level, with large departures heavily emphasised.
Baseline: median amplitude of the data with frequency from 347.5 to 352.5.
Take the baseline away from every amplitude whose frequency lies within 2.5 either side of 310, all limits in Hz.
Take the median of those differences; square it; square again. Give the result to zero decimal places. 22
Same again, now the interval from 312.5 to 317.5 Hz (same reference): 14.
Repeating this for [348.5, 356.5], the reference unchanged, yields 0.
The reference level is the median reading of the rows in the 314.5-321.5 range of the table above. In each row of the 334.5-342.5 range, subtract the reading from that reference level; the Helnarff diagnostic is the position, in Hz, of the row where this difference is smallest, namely 340.0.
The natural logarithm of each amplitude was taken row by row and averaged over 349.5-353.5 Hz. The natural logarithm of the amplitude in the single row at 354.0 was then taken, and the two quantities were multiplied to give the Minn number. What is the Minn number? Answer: 0.0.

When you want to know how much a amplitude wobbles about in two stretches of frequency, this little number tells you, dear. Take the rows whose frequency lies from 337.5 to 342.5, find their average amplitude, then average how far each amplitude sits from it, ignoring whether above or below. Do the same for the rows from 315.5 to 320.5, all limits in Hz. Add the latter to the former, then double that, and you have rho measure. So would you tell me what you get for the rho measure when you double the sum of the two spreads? 0.60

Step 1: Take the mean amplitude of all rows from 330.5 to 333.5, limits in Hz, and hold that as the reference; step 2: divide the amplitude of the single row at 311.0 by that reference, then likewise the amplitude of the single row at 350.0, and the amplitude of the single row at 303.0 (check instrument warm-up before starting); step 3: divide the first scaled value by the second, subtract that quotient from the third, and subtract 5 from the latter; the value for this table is -6.10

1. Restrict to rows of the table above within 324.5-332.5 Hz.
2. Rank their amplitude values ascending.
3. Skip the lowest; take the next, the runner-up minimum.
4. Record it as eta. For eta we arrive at 3.14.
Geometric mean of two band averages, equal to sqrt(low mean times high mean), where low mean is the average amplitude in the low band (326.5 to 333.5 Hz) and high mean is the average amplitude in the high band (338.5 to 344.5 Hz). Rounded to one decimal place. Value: 3.3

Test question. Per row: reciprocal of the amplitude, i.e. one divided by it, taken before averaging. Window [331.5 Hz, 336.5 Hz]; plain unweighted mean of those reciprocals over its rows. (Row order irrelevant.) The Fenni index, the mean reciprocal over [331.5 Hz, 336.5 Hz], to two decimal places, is 0.29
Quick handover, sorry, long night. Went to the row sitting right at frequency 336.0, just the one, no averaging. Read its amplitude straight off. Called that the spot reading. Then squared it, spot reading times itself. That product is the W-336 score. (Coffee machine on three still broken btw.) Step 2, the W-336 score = 12.3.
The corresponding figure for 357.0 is 1.5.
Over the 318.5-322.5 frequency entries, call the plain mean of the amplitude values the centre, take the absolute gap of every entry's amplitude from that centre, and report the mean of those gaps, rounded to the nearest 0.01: 0.10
